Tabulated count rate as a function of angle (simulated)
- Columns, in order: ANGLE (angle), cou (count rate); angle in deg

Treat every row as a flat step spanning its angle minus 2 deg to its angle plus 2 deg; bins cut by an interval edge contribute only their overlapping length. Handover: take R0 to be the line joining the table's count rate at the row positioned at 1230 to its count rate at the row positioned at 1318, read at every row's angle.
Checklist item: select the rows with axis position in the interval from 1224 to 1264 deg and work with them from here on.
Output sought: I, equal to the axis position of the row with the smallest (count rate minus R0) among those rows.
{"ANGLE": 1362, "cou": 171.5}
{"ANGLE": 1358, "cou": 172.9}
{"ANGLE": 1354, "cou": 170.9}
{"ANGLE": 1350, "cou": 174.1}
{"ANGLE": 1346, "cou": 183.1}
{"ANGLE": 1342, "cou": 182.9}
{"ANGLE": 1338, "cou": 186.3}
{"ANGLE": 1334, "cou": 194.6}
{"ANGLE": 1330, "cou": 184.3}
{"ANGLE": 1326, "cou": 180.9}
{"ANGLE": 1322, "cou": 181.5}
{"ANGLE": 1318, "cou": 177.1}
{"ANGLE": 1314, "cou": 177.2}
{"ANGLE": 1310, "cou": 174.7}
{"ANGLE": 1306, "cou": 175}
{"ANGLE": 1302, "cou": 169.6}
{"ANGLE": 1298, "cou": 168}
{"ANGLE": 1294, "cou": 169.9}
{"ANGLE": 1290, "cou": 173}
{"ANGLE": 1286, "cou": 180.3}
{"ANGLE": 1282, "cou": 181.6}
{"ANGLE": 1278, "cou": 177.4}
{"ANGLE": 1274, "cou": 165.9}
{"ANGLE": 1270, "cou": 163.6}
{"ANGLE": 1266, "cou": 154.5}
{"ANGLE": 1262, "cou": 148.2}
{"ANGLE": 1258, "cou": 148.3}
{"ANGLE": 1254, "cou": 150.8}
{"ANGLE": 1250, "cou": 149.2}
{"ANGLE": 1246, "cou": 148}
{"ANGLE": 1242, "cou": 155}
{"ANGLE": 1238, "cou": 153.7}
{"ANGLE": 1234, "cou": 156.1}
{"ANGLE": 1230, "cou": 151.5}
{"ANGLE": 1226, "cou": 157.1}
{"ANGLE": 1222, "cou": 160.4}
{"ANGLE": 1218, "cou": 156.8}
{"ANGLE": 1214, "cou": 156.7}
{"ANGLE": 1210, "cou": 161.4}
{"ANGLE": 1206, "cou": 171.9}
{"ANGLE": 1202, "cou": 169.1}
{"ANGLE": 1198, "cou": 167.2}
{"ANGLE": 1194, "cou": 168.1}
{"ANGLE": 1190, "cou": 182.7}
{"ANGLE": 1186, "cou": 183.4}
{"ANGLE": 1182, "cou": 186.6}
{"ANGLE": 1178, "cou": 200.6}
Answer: 1262 deg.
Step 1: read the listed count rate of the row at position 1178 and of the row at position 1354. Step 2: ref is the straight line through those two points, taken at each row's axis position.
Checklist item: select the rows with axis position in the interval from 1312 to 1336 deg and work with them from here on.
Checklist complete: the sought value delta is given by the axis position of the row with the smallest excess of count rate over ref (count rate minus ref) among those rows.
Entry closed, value 1314 deg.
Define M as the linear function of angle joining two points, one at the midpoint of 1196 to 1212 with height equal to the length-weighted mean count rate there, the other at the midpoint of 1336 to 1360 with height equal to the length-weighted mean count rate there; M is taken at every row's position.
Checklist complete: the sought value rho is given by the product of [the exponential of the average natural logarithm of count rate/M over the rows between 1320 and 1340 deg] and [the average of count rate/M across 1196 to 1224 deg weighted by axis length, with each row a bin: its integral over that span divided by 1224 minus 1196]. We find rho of 1.02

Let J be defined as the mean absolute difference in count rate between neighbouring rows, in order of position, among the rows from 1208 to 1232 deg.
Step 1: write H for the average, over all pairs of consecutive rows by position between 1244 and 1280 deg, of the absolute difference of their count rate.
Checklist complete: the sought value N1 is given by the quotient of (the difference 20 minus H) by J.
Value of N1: 4.53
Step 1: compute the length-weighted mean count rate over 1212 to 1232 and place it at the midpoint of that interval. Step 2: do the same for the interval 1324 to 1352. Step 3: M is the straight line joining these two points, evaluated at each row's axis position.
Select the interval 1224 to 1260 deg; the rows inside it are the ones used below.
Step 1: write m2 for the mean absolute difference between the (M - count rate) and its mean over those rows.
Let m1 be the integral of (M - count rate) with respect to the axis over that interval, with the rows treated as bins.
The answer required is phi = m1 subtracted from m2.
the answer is -319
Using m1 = 324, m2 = 5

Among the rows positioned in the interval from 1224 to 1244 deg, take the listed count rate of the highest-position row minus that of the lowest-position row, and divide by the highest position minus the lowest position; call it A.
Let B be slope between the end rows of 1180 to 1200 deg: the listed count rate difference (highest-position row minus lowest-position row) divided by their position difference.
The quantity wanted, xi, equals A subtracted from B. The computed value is -1.1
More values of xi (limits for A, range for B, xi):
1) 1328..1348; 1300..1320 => 0.5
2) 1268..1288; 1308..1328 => -0.7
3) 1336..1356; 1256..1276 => 2.1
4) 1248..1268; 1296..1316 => 0.2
